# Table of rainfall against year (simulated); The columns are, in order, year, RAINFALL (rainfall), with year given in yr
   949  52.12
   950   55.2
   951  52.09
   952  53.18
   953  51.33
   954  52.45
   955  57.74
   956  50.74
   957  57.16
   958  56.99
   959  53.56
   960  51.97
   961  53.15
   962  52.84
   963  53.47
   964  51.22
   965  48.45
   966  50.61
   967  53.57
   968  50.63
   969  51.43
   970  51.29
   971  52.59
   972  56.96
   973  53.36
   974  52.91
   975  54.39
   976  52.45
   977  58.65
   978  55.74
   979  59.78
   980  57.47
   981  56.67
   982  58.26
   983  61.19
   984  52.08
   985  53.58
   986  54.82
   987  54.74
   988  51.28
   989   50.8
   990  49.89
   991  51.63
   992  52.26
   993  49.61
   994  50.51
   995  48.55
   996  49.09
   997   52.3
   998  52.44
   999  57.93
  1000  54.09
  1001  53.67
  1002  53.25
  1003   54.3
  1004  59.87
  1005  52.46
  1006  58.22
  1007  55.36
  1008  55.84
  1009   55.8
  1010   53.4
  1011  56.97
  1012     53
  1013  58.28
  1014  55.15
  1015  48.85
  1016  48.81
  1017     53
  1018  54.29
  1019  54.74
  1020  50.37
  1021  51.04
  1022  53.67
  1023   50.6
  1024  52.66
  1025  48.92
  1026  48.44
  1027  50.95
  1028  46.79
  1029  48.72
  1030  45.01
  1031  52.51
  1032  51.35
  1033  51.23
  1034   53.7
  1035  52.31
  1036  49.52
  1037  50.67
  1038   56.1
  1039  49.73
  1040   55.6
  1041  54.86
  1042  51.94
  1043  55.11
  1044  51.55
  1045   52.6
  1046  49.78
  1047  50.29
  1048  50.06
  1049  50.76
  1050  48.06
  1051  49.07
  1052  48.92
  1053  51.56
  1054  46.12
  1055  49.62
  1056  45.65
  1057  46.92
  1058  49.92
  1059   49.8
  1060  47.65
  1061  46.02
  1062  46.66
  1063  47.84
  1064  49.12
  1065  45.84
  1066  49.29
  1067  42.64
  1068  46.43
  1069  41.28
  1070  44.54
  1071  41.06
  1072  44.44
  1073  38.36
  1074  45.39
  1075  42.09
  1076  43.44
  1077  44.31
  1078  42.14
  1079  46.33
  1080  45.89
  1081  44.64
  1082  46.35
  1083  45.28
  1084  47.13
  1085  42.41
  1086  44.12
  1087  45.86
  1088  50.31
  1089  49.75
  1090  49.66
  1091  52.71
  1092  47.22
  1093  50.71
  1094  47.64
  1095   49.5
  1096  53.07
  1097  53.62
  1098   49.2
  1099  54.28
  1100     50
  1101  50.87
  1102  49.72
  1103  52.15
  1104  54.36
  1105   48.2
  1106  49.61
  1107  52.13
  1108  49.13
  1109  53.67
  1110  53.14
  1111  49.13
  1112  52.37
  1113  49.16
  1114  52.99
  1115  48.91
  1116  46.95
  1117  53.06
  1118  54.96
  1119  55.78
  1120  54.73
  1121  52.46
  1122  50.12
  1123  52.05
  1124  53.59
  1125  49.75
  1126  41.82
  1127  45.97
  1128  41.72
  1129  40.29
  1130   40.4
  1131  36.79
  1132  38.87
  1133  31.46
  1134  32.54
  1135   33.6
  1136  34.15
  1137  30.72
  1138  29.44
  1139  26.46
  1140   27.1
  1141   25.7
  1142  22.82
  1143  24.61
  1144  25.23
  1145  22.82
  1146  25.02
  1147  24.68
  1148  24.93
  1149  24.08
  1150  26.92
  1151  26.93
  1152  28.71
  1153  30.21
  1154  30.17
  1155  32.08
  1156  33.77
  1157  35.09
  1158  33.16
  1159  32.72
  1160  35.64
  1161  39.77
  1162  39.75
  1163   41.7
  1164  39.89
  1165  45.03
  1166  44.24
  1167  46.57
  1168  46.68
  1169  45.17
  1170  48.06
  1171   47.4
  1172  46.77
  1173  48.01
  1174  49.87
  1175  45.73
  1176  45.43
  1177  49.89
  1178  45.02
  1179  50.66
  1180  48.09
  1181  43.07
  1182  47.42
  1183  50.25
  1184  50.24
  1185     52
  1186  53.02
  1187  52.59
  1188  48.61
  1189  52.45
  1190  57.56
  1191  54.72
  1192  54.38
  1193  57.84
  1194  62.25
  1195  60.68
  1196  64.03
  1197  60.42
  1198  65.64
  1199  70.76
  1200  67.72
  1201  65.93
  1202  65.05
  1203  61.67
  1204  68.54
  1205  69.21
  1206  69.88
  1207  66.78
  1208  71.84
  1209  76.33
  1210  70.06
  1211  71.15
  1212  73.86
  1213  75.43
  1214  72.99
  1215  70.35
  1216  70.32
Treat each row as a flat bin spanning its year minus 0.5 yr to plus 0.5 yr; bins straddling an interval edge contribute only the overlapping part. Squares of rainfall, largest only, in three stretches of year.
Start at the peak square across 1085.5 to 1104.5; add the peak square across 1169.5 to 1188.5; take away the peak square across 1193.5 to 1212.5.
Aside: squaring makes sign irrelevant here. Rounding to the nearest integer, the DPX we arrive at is -60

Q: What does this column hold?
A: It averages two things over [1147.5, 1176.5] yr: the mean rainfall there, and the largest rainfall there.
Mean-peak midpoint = 44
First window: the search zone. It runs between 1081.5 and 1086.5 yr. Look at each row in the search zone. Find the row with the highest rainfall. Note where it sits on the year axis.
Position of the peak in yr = 1084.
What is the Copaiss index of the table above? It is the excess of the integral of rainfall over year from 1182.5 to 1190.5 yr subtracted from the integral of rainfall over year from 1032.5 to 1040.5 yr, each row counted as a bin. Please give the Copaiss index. 2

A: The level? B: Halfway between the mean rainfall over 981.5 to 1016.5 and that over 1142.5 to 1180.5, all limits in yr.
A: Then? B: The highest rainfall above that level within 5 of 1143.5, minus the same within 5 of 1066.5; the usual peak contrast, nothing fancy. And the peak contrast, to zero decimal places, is -22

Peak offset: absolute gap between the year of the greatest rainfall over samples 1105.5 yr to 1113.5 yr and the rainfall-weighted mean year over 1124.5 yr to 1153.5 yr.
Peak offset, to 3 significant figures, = 28.4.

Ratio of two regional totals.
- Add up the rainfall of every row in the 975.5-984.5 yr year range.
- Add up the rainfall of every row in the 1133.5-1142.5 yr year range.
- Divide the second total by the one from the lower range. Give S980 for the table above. 0.51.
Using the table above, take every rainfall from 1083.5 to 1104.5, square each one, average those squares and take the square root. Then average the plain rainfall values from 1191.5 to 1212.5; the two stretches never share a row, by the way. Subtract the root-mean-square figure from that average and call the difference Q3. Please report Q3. 17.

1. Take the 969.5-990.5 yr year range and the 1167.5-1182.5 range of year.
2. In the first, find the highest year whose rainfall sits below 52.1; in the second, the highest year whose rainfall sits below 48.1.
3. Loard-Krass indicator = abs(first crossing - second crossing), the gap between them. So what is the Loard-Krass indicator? 192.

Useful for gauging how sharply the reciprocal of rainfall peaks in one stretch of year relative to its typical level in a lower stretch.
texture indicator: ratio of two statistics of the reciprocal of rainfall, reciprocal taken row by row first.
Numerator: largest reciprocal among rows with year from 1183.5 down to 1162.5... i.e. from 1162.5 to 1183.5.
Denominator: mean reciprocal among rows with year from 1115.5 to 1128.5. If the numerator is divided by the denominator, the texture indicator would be 1.25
